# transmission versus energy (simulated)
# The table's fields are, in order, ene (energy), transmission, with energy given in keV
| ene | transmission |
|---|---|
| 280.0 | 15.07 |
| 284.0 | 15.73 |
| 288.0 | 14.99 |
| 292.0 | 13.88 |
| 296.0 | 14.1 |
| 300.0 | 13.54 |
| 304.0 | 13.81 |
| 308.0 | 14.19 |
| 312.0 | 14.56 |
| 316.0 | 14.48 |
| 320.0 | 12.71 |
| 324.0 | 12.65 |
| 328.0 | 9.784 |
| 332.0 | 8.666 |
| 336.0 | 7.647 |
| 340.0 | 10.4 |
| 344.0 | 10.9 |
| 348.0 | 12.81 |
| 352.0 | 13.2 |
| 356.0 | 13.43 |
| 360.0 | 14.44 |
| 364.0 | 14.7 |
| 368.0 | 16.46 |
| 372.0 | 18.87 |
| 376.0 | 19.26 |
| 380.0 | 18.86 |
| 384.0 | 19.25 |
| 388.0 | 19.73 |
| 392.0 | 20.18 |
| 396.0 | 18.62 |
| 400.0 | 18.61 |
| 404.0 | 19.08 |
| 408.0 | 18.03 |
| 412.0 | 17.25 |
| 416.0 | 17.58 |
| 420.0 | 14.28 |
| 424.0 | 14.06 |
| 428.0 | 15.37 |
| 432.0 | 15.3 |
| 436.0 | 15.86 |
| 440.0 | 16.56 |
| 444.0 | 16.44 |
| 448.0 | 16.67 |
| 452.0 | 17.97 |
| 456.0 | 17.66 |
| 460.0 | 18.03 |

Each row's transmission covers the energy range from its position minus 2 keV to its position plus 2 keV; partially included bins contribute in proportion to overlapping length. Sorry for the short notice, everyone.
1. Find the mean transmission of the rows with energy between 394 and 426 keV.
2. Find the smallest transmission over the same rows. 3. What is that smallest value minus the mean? -3.1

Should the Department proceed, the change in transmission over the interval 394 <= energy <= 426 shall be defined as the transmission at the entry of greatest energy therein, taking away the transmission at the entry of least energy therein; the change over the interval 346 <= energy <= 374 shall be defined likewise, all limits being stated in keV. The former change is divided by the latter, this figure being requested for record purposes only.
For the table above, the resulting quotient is -0.8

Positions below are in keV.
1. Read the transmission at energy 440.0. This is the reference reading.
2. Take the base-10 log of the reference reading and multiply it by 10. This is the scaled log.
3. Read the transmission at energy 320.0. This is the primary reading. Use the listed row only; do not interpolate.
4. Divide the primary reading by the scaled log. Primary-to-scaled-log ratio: 1.0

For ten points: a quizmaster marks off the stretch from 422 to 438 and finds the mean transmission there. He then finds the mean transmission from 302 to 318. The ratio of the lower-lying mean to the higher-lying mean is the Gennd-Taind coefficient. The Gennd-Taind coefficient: 0.94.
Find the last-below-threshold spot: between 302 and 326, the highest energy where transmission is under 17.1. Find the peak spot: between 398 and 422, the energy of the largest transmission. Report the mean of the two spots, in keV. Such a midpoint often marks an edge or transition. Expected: 364 keV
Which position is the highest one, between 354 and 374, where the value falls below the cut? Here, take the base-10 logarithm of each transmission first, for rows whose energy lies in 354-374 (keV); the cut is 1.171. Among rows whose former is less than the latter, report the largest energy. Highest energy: 364.0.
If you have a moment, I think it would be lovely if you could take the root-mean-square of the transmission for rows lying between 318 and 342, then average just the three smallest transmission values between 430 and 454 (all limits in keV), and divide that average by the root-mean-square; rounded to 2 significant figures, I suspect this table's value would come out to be 1.5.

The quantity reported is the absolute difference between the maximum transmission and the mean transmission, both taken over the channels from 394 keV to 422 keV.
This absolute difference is 1.4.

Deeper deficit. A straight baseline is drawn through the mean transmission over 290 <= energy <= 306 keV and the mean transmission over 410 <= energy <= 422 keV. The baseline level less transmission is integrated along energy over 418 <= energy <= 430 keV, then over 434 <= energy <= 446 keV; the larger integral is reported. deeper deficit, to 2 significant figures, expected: 24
